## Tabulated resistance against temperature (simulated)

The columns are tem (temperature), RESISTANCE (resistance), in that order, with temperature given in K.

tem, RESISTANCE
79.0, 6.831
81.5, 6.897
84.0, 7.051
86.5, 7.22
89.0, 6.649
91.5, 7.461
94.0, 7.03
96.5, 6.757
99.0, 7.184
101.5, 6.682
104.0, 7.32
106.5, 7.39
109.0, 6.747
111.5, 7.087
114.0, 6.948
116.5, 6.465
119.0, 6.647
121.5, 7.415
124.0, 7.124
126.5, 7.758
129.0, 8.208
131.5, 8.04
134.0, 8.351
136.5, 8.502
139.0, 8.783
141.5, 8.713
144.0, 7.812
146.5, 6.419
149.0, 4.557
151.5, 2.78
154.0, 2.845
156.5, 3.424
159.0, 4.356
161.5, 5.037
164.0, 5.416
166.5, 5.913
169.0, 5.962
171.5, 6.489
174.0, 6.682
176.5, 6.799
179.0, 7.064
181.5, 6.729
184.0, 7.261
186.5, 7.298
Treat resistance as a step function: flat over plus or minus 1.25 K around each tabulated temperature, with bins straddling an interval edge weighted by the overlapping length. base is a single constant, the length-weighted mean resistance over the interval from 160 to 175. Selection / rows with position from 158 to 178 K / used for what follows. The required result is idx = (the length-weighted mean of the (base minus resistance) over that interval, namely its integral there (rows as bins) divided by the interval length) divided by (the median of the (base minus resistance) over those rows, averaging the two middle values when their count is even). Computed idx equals -0.2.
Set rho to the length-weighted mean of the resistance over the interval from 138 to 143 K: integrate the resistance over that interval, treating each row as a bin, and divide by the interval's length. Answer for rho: 8.7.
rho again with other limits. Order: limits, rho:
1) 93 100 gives 7.0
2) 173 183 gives 6.8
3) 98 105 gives 7.0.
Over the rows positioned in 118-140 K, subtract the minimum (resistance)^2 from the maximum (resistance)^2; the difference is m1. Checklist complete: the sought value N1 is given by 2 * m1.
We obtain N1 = 66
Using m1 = 33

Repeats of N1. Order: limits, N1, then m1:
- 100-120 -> 26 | 13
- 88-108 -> 23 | 11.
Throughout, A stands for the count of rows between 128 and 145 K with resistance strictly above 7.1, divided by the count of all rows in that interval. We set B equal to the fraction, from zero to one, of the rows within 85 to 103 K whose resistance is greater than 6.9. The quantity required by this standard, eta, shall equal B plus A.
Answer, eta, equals 1.57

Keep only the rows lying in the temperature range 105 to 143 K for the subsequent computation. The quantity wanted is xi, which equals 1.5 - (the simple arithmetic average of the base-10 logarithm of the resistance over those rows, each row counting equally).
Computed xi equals 0.62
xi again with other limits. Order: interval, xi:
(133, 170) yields 0.76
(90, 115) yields 0.65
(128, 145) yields 0.58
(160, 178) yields 0.72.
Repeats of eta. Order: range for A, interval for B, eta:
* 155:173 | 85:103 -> 0.57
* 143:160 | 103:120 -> 0.71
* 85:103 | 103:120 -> 1.00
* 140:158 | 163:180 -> 0.43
